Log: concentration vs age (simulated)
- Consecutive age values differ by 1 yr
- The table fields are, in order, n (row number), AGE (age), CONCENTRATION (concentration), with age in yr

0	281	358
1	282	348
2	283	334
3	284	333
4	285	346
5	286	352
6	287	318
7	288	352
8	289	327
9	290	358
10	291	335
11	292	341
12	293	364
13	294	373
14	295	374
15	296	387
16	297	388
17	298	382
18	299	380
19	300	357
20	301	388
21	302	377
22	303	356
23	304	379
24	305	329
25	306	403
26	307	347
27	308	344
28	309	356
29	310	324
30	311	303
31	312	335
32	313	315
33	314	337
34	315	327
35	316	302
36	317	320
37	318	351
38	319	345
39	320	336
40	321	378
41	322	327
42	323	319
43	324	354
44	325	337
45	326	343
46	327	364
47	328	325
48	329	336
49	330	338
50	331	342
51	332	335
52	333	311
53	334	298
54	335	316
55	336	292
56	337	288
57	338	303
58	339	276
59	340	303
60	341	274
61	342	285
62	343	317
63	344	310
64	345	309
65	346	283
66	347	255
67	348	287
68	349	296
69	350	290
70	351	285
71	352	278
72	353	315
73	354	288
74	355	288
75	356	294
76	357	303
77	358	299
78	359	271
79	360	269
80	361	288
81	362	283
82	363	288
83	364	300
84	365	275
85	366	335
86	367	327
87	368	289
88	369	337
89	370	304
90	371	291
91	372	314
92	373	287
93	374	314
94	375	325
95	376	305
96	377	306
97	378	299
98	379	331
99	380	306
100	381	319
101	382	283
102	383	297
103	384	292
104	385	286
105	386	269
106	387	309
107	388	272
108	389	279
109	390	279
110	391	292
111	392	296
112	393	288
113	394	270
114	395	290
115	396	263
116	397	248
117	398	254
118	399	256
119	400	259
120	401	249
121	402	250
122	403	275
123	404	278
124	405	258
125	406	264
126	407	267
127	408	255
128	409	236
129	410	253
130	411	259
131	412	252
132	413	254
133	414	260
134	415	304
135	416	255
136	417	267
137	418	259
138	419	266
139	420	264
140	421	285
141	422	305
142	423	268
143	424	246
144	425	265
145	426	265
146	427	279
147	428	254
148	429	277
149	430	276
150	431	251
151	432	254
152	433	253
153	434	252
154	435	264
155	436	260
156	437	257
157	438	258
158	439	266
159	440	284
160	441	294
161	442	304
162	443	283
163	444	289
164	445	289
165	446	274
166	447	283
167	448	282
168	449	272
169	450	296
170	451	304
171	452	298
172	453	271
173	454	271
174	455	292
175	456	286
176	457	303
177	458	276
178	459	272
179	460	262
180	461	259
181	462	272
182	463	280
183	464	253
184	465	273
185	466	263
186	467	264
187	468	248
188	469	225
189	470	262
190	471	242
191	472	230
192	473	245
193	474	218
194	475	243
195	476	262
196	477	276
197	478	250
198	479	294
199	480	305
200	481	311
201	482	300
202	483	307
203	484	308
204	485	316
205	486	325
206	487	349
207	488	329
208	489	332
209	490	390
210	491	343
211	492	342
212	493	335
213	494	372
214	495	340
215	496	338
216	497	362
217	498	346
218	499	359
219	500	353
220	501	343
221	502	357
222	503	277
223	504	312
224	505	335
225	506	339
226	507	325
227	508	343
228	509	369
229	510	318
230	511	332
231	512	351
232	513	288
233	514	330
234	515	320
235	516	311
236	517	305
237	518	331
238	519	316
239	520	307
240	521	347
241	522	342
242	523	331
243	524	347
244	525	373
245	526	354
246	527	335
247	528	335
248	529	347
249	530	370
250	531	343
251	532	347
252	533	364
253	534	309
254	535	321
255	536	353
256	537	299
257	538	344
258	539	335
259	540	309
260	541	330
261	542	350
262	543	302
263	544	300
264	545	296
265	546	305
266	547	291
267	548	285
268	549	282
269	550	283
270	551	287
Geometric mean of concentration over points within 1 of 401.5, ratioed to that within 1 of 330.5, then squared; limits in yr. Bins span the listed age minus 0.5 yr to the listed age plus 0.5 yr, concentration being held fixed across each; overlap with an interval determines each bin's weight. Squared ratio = 0.54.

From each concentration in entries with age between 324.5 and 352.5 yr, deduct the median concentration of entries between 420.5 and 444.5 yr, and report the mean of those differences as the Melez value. 41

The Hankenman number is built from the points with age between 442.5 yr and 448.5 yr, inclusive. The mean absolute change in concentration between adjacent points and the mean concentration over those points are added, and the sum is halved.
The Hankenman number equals 145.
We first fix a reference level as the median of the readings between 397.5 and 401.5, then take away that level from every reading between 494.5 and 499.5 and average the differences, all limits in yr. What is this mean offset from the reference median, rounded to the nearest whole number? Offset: 94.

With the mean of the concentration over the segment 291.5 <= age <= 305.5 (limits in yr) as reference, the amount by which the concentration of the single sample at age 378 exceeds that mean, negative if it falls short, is -71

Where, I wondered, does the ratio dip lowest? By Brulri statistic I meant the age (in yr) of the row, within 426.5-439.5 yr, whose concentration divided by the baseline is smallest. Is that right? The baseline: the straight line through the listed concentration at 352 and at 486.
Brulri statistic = 431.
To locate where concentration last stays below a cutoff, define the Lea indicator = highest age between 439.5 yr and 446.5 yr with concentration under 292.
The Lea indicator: 446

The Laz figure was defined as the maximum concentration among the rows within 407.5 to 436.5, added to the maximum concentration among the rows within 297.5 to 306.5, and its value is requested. 708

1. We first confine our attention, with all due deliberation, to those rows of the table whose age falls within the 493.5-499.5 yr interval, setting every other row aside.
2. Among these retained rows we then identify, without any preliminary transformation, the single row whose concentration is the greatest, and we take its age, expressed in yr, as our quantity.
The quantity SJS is 494 yr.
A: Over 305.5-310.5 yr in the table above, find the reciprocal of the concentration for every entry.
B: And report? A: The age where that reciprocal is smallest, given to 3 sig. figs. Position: 306 yr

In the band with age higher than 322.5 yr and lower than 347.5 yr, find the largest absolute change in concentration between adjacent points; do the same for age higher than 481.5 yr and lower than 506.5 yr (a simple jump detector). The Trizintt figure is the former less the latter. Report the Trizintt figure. -41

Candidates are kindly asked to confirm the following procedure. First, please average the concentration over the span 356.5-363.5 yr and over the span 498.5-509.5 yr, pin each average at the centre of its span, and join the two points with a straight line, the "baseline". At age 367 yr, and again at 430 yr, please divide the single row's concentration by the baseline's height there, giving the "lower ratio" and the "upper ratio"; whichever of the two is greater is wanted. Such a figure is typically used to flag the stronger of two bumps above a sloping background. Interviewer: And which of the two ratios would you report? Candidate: 1.13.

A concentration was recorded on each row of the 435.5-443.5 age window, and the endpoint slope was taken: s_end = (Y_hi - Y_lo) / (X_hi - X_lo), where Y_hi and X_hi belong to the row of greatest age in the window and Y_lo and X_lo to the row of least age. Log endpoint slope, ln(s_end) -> 1.2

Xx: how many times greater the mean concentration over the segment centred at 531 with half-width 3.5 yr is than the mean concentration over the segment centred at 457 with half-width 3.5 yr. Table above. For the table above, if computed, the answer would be 1.23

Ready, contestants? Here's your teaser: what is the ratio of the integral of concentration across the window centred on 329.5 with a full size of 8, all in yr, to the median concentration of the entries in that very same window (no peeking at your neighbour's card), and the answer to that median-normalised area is 7.99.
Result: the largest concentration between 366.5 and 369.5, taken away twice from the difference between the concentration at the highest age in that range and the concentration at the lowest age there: -664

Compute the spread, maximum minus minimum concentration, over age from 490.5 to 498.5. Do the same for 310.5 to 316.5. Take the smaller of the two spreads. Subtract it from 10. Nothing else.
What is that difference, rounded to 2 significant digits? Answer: -25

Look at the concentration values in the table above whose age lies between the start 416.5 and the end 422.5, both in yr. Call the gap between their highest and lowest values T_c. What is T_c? 46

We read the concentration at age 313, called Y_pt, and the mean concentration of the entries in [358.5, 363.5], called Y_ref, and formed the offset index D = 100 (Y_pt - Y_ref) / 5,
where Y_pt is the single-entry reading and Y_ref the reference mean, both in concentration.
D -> 704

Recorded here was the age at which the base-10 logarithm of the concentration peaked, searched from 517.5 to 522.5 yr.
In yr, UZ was 521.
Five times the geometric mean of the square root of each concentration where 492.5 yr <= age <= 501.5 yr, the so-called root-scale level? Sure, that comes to 93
